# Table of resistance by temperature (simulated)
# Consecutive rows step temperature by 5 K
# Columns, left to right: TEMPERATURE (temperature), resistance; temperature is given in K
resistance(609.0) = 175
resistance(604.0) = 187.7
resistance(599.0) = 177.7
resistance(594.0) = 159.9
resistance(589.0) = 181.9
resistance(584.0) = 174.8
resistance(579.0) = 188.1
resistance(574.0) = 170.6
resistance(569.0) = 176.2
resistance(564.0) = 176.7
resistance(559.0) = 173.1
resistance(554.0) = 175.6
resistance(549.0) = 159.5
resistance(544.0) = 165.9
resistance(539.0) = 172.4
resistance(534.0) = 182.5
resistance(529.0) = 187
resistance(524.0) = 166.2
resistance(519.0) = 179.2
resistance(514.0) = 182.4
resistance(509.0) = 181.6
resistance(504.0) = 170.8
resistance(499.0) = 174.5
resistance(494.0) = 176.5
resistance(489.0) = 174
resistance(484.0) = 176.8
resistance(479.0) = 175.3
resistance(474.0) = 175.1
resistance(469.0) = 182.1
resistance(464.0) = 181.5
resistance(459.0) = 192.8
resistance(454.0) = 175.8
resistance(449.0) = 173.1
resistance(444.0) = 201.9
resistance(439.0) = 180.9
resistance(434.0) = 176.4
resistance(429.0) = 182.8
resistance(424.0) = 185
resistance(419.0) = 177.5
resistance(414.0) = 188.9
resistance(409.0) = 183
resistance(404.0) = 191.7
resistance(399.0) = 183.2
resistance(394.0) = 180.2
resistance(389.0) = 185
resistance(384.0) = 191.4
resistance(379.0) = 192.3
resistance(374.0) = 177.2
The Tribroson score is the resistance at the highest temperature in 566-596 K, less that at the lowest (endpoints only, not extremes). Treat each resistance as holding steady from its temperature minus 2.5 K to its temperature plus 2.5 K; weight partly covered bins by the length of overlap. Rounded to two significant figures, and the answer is -16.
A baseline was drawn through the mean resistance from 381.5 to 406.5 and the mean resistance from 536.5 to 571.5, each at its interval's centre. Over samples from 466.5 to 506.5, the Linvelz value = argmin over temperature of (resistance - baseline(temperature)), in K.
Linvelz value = 504.0 K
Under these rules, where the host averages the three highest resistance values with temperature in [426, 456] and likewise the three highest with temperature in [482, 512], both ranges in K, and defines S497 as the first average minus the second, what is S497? 10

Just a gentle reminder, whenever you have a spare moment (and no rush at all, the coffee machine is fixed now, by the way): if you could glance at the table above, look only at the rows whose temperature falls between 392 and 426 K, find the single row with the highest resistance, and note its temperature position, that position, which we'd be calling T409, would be 404.0 K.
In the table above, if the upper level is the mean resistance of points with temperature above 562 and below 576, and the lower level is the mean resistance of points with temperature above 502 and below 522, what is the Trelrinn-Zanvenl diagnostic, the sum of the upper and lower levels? 353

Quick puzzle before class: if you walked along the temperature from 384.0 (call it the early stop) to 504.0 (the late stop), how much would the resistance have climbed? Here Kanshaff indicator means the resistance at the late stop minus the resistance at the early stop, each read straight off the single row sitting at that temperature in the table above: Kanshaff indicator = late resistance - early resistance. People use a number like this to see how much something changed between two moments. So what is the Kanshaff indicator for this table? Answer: -21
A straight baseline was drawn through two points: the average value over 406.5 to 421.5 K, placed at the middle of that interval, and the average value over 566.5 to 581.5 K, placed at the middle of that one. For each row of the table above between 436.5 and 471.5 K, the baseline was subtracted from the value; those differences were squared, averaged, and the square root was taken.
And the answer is 9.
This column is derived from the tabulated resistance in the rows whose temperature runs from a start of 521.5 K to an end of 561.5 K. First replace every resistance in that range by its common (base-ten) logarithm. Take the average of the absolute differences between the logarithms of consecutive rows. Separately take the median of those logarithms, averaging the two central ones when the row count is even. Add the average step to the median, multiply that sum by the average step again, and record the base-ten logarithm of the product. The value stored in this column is -1.26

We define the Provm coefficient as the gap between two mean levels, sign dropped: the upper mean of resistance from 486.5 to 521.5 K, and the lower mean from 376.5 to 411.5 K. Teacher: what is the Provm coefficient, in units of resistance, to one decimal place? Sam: 9.7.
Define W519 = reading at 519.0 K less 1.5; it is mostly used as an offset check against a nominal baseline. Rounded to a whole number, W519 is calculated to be 178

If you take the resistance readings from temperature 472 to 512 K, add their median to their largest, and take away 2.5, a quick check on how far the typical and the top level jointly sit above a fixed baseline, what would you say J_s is 354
